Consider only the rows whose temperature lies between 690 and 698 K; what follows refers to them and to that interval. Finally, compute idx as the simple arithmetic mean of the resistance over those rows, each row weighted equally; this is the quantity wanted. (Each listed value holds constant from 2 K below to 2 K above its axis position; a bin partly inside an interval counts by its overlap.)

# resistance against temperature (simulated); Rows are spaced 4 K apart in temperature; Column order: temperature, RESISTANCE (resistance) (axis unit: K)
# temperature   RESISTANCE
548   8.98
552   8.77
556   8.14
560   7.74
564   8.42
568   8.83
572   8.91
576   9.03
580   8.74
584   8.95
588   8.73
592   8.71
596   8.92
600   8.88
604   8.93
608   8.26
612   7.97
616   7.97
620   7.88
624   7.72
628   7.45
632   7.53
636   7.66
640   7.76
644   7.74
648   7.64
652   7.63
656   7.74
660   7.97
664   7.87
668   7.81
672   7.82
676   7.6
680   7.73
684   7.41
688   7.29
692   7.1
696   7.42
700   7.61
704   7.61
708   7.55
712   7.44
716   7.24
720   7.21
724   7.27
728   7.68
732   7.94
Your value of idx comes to 7.3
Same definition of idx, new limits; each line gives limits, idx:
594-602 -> 8.9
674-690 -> 7.5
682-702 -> 7.4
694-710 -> 7.5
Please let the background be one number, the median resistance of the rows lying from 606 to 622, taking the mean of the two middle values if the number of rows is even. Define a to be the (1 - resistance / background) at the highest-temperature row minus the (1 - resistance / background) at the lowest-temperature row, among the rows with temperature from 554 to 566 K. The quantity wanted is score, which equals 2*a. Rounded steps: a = -0.035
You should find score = -0.07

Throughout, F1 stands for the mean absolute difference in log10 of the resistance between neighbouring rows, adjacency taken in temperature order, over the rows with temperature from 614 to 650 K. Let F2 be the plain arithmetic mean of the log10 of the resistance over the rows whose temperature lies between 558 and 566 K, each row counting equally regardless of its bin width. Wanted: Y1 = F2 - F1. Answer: 0.900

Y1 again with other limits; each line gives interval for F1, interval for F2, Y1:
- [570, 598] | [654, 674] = 0.886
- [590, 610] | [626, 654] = 0.870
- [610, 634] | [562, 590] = 0.938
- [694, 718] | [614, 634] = 0.880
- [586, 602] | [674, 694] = 0.866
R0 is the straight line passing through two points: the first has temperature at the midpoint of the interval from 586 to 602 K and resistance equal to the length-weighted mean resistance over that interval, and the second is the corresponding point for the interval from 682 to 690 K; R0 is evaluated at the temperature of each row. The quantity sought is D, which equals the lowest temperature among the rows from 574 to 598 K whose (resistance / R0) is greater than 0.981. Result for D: 576 K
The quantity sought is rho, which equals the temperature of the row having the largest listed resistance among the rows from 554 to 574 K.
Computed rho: 572 K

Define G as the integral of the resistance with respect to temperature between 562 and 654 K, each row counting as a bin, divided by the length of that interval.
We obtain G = 8.3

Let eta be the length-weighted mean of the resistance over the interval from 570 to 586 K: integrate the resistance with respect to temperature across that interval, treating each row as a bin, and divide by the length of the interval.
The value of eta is 8.9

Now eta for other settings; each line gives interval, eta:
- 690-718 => 7.4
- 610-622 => 7.9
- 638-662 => 7.7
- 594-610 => 8.7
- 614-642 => 7.7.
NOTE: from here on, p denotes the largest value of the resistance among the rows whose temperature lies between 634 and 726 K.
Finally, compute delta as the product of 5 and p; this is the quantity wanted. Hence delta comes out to 39.85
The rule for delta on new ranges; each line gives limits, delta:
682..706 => 38.05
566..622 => 45.15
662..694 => 39.35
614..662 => 39.85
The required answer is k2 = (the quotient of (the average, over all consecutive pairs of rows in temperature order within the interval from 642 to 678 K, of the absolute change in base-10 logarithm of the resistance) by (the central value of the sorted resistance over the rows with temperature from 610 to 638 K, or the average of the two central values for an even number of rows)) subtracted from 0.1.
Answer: 0.0992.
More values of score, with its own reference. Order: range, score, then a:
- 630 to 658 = -0.05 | -0.026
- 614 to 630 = 0.13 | 0.065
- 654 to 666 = -0.03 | -0.016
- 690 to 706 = -0.13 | -0.064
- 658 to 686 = 0.14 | 0.070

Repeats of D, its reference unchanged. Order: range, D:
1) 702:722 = 704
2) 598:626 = 600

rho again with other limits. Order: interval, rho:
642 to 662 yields 660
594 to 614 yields 604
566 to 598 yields 576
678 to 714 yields 680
